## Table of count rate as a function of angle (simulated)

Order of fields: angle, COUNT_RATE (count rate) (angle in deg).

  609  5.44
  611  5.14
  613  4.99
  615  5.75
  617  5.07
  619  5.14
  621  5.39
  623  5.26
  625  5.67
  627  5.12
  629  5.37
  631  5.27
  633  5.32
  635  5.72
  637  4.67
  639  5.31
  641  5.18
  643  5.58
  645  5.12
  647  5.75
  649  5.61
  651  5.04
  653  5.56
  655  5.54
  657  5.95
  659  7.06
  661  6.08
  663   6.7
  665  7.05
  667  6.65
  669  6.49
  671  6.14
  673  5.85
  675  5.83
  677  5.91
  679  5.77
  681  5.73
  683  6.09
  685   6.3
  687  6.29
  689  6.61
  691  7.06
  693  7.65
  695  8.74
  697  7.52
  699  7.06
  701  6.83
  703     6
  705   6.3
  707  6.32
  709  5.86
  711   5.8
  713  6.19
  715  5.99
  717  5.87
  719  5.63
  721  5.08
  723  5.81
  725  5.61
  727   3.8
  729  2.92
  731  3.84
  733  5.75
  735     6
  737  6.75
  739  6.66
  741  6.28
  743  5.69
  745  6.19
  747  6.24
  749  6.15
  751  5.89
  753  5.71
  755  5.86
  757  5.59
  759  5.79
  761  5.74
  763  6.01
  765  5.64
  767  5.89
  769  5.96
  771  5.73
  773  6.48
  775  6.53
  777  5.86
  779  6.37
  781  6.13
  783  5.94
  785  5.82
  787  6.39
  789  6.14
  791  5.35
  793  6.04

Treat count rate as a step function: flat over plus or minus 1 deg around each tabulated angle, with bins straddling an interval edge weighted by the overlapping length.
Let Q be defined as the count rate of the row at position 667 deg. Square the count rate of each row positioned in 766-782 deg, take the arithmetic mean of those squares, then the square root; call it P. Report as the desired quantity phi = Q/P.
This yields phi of 1.09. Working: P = 6.13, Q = 6.65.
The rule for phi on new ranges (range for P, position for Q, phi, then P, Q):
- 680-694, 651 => 0.77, 6.56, 5.04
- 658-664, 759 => 0.87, 6.63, 5.79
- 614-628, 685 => 1.18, 5.35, 6.3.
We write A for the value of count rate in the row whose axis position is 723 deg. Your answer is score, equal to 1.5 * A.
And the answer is 8.7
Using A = 5.81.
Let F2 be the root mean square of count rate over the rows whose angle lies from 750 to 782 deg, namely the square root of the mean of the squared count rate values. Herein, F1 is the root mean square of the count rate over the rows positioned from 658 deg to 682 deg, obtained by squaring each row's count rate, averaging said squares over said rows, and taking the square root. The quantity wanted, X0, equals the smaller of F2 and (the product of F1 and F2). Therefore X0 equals 6.0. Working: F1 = 6.3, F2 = 6.0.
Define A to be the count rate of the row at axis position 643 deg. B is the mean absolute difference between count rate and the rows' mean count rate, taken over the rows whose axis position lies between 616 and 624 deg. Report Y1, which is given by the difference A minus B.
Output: 5.5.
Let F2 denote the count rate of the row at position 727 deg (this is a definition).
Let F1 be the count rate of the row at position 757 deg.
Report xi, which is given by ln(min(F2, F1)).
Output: 1.34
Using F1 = 5.59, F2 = 3.8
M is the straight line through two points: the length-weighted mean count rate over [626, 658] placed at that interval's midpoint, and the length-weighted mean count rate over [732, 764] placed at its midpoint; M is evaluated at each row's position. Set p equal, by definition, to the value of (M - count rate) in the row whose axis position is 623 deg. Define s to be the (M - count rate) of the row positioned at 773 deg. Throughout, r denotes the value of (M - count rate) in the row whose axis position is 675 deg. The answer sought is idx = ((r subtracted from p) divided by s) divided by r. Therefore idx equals 3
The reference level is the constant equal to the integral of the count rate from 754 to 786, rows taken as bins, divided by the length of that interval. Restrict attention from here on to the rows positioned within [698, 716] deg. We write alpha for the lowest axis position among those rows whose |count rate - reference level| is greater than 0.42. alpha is 699 deg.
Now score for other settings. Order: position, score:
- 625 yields 8.5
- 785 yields 8.7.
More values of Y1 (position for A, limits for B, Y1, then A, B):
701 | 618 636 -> 6.7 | 6.83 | 0.16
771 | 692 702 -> 5.2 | 5.73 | 0.51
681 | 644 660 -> 5.3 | 5.73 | 0.41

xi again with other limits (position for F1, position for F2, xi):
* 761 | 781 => 1.75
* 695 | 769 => 1.79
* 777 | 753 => 1.74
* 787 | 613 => 1.61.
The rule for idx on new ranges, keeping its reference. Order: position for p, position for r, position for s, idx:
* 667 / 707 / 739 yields -1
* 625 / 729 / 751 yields -8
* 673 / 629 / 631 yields 71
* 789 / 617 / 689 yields 0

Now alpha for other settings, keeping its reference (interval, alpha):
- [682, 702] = 689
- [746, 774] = 773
